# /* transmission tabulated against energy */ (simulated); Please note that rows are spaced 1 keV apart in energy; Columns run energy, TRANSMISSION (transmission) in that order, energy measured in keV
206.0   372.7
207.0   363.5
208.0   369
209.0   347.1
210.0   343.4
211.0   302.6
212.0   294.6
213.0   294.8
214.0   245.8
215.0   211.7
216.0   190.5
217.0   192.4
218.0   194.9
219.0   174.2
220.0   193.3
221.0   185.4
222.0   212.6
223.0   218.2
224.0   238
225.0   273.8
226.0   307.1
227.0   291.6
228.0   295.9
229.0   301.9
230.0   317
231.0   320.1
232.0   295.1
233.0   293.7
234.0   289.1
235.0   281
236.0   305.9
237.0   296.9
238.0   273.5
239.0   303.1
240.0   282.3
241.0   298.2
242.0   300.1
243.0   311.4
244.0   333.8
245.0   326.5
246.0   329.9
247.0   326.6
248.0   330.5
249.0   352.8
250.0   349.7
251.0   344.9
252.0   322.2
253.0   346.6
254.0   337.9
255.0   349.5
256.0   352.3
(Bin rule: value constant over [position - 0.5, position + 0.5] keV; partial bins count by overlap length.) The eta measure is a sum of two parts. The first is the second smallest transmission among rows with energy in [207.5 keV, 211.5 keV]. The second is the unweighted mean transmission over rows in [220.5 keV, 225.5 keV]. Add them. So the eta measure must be 569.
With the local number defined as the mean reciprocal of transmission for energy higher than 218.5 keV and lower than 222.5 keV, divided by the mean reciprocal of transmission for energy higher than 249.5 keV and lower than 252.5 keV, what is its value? 1.78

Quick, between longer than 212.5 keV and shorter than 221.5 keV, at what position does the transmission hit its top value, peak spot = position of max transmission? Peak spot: 213.0 keV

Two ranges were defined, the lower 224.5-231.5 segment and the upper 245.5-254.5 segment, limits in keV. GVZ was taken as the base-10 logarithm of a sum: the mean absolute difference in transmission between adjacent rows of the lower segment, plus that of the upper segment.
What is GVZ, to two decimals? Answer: 1.39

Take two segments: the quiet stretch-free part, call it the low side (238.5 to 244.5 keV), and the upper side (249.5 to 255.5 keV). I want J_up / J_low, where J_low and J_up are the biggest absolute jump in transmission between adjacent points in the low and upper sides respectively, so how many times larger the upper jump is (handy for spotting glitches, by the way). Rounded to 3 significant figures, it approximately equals 1.09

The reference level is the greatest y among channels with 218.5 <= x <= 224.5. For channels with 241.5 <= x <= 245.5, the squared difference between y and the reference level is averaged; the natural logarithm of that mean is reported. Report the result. 8.8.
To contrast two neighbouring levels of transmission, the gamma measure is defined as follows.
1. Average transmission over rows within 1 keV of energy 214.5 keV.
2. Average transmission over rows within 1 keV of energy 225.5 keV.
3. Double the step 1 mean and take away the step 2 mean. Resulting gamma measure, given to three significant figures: 167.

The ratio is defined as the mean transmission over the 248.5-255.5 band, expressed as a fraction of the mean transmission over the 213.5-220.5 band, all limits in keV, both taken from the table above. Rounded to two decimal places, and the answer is 1.71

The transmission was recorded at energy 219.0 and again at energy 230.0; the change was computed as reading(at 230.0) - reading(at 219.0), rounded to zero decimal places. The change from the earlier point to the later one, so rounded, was 143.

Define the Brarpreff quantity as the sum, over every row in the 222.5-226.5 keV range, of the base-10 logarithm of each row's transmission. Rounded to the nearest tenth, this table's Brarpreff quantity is 9.6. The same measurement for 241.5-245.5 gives 10.0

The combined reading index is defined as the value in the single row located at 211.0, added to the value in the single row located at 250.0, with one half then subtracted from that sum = 652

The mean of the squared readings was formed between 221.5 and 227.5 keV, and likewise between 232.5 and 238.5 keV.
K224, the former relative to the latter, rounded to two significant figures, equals 0.80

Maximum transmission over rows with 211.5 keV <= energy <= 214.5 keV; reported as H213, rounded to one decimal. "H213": 294.8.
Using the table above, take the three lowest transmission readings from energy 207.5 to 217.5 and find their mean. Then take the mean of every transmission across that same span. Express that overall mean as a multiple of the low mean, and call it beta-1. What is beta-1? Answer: 1.41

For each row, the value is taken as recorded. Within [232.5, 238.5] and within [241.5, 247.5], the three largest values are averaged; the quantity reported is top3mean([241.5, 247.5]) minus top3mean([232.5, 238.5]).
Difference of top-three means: 31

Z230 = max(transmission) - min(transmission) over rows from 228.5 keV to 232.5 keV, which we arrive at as 25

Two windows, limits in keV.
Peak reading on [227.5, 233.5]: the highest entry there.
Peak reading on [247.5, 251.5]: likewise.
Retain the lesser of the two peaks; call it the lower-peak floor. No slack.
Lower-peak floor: 320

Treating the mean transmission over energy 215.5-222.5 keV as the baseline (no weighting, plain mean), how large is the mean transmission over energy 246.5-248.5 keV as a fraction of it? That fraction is 1.71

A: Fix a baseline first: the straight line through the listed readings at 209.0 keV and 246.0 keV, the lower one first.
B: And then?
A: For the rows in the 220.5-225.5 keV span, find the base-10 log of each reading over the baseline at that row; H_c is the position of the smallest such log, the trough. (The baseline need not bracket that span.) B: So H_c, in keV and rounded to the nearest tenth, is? 221.0 keV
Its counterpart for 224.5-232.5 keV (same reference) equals 225.0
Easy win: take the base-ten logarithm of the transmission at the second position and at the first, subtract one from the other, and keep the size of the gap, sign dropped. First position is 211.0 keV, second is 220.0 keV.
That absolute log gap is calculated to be 0.19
